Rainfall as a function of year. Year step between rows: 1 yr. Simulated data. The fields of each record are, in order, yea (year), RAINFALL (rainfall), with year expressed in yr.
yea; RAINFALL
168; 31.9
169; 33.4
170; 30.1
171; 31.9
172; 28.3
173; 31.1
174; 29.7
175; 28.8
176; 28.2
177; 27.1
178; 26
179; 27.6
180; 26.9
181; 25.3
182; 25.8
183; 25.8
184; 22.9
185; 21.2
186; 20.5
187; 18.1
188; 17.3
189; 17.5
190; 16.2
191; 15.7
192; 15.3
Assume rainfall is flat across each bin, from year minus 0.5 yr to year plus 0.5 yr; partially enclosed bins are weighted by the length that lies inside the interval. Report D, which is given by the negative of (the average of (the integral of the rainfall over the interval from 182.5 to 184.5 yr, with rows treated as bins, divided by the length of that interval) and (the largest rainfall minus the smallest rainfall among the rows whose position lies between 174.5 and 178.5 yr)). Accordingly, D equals -13.6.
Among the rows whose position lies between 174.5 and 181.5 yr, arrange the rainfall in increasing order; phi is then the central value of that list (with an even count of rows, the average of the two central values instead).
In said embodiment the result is 27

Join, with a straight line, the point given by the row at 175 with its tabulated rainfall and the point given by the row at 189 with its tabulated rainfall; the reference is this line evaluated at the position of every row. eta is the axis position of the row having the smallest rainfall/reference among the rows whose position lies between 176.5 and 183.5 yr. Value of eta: 178 yr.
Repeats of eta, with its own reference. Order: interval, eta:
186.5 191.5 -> 188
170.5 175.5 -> 172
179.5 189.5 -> 188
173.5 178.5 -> 178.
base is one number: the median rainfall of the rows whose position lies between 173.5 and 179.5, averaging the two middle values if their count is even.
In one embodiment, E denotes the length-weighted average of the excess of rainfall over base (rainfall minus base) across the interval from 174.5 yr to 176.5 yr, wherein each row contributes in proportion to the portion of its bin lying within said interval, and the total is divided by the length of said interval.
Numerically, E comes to 1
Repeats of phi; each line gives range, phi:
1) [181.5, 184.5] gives 26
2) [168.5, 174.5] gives 31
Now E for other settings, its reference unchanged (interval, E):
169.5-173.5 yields 2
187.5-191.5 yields -11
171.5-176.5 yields 1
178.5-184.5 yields -2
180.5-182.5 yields -2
